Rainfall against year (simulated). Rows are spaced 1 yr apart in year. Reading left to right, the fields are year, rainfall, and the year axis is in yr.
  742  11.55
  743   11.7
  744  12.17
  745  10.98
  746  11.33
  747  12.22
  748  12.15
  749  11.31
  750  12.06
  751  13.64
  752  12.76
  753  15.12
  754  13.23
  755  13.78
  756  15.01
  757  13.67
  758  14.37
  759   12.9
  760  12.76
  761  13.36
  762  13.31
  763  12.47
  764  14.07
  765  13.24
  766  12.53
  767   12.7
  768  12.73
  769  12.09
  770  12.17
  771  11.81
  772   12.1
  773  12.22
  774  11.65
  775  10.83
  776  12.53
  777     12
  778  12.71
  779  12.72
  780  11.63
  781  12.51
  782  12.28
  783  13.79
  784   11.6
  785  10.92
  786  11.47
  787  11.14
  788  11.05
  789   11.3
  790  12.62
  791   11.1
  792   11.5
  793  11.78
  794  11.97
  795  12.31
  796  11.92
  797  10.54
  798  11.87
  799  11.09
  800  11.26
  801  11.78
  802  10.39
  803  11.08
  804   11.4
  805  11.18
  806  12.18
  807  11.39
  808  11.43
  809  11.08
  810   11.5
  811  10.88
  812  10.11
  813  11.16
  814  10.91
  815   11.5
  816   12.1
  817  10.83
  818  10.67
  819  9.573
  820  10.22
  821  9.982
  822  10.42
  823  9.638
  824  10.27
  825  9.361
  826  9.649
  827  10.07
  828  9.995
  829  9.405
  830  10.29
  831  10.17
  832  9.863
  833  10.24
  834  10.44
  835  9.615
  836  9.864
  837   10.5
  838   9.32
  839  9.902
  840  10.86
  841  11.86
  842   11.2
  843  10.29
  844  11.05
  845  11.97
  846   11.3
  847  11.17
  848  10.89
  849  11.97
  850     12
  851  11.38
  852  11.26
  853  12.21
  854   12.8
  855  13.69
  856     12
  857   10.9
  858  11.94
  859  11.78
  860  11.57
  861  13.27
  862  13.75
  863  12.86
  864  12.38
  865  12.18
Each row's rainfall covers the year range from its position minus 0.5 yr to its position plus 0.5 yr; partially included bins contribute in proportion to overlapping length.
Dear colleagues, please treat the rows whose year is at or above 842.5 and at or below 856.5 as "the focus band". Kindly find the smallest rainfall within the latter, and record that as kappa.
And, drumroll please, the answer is 10.29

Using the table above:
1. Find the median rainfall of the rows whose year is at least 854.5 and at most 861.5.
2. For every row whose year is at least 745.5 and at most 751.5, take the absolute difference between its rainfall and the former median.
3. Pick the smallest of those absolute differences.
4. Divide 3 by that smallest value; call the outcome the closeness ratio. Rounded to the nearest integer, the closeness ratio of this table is 25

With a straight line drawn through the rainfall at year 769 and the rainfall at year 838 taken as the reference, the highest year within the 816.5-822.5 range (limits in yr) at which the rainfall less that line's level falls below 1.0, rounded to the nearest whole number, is 822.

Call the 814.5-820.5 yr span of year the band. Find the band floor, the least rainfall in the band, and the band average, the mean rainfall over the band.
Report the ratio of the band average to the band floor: 1.13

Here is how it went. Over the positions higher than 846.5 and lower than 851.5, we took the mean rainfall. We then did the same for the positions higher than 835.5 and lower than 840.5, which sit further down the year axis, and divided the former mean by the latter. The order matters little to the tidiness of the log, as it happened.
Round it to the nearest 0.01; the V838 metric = 1.14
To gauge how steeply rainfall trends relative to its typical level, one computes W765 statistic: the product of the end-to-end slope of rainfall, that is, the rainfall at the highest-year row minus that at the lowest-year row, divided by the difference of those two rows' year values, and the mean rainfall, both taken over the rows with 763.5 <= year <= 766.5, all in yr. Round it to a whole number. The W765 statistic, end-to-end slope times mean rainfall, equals -10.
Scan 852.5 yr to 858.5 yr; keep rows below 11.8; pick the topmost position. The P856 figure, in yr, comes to 857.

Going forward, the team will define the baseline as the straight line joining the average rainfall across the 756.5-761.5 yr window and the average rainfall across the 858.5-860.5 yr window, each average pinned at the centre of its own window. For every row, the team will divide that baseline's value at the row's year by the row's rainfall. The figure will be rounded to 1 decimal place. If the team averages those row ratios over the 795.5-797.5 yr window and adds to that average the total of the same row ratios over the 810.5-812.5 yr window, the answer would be 3.5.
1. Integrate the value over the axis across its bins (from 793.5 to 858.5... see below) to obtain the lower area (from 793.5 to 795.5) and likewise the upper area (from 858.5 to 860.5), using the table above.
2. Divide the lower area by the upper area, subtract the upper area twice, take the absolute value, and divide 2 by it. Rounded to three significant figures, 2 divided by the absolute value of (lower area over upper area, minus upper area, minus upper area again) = 0.0438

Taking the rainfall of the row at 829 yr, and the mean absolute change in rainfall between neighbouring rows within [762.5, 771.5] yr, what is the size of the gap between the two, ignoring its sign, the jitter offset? 8.9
